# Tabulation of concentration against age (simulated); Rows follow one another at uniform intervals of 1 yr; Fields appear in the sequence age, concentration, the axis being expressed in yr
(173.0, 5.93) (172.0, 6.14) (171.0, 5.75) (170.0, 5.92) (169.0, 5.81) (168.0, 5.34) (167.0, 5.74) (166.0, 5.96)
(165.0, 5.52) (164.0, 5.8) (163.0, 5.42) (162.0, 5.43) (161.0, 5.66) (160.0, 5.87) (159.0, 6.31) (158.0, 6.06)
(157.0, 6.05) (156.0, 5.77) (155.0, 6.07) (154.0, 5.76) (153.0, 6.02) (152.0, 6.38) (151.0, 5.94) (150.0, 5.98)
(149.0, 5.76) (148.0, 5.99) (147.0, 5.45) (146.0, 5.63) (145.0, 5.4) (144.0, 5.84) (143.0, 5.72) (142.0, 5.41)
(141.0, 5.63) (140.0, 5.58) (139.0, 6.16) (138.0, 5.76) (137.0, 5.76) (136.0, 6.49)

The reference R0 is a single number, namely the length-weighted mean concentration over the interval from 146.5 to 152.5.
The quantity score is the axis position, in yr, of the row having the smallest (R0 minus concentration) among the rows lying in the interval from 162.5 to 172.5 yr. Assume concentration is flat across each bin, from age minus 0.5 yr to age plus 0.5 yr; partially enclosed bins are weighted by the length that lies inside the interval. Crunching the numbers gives 172.0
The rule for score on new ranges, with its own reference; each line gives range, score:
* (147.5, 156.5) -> 152.0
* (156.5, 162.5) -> 159.0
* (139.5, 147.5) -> 144.0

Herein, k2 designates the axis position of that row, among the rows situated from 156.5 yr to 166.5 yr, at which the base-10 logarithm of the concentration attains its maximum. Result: 159.0 yr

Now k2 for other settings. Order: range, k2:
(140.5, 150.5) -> 148.0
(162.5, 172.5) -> 172.0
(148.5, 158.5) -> 152.0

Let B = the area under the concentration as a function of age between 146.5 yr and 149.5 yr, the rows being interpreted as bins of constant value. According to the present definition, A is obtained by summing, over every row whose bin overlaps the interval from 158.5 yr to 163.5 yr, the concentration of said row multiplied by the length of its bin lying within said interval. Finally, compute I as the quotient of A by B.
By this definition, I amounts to 1.7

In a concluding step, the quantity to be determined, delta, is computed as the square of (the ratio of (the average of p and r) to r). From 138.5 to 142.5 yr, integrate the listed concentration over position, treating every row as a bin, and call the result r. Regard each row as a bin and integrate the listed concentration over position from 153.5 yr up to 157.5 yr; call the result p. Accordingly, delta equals 1.04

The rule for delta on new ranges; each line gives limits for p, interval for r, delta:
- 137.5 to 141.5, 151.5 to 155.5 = 0.96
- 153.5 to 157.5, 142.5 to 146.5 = 1.05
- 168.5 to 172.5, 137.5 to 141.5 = 1.02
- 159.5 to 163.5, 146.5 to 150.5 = 0.97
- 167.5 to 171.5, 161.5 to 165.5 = 1.03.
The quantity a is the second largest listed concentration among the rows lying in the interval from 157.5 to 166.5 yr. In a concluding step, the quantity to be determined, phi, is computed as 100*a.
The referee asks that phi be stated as 606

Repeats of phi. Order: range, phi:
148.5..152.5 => 598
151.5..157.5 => 607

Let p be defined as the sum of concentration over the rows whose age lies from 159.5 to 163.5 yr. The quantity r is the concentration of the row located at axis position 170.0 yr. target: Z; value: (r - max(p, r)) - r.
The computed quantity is -22.4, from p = 22.4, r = 5.92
